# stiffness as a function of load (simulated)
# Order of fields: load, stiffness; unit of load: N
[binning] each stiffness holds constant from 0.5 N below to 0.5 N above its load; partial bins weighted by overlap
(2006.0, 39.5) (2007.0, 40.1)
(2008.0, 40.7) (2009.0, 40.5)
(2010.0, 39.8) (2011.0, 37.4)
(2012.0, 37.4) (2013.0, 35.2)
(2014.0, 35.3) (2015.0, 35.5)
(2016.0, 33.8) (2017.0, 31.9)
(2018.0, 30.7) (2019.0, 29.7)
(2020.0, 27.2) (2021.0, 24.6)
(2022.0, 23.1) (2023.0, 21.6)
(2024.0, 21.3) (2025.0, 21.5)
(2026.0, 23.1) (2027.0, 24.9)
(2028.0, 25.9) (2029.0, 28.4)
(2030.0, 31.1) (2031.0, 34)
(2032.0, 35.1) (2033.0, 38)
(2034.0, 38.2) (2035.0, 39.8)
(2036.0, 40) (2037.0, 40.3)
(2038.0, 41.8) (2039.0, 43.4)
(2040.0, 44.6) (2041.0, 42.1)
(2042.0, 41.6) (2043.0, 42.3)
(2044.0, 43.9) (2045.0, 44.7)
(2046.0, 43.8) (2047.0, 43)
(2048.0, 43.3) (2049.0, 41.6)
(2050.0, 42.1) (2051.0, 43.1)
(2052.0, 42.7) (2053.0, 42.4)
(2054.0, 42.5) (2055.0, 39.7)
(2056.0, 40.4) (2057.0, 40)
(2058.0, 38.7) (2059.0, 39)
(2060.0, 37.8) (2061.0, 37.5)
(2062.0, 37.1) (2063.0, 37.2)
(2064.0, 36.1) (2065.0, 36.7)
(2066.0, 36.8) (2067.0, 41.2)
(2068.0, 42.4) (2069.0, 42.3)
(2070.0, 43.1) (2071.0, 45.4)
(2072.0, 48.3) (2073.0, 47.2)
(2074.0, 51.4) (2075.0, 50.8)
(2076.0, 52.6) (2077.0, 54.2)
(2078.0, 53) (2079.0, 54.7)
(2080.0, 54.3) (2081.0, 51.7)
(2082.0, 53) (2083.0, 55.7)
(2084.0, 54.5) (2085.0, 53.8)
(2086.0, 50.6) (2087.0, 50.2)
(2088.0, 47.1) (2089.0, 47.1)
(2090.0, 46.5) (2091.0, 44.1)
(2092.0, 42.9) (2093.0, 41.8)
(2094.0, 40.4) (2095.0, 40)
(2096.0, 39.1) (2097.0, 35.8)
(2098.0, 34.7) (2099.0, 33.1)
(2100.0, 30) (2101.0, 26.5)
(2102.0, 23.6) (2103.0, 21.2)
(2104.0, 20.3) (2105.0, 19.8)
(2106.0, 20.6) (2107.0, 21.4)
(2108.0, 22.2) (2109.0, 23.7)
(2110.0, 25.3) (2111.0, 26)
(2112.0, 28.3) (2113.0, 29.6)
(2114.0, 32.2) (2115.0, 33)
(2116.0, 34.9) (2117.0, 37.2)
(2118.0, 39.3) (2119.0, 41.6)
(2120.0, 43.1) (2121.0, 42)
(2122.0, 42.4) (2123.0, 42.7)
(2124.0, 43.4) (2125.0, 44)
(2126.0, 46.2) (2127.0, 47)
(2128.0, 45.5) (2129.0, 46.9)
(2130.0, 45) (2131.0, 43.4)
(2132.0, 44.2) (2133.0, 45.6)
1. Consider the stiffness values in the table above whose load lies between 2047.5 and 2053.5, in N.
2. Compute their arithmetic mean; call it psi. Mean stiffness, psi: 43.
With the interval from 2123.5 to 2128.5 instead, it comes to 45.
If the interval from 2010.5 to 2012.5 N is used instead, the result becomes 37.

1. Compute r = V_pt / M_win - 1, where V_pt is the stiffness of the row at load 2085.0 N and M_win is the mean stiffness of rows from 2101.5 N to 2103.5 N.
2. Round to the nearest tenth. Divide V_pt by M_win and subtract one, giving 1.4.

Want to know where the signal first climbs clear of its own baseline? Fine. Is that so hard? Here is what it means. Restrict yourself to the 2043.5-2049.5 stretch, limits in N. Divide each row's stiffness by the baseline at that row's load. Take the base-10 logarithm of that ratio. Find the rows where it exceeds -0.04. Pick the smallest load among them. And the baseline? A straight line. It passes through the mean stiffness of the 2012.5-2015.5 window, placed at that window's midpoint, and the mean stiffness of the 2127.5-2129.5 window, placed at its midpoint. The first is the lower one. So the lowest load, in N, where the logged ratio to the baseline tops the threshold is 2044.0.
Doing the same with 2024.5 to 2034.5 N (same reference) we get 2031.0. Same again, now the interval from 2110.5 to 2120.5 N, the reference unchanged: 2119.0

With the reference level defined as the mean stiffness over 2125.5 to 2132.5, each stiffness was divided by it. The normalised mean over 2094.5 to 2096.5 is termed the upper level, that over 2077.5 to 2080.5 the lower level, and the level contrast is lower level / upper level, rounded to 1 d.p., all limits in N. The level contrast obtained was 1.4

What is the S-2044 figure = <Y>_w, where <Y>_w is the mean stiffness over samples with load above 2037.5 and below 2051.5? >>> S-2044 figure 43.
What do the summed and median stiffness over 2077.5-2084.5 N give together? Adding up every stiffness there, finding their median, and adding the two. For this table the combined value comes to 431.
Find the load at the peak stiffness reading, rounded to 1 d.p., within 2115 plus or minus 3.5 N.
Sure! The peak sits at 2118.0 N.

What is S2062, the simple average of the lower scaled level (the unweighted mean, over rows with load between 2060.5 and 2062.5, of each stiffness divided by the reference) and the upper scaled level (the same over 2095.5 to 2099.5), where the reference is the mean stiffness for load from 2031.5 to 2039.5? 0.92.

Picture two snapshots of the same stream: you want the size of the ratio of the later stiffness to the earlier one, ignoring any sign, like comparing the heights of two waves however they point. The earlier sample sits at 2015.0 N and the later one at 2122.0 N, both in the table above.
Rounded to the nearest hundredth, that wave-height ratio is 1.19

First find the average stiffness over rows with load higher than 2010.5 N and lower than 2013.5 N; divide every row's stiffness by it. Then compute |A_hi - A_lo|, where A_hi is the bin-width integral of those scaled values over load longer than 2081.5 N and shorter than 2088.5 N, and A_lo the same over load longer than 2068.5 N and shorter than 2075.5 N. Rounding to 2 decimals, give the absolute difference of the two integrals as 0.99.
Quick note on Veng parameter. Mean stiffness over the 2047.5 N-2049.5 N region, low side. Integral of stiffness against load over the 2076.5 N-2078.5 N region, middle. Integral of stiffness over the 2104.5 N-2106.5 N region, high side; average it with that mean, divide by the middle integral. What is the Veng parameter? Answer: 0.39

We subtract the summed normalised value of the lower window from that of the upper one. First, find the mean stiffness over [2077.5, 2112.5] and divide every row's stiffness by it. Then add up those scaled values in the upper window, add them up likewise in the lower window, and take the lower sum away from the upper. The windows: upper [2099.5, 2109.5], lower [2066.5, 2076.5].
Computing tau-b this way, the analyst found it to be -6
